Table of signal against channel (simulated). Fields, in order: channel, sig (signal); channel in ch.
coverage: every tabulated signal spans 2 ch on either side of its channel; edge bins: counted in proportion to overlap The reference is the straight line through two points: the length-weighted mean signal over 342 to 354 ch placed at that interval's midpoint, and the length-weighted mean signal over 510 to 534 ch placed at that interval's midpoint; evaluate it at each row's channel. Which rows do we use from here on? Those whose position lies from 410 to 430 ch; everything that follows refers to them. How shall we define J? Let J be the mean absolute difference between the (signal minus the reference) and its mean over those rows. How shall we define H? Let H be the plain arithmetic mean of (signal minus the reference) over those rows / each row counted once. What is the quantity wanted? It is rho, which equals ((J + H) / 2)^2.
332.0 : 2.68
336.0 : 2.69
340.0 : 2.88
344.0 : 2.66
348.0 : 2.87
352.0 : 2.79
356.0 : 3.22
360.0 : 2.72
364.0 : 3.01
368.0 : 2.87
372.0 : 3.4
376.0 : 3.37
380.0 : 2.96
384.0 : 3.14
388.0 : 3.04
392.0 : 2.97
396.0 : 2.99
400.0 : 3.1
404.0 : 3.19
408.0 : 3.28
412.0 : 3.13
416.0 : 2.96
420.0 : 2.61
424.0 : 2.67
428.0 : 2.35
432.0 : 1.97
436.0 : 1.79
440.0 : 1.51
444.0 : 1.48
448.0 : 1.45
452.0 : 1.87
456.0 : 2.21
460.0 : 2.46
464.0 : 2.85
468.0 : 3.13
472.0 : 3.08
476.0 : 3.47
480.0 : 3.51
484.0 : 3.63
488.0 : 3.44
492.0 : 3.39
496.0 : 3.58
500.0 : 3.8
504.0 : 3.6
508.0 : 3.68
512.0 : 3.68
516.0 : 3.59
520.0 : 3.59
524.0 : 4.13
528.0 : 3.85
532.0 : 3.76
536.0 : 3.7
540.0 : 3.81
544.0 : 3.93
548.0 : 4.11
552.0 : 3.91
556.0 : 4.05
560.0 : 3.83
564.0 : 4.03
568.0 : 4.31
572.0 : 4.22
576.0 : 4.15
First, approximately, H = -0.44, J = 0.27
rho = 0.007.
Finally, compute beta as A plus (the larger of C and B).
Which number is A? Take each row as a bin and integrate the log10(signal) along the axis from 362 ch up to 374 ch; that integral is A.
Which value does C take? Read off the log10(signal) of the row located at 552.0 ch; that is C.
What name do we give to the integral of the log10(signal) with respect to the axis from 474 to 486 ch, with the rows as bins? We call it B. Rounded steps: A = 5.87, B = 6.6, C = 0.592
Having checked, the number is 12.5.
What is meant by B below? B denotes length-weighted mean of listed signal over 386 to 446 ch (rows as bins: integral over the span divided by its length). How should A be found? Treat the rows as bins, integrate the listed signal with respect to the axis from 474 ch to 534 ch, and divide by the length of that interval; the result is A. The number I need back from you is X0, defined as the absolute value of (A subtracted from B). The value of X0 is 1.0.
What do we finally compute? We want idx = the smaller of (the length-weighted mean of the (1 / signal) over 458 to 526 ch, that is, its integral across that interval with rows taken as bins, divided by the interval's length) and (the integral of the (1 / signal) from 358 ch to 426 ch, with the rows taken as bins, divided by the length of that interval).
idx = 0.294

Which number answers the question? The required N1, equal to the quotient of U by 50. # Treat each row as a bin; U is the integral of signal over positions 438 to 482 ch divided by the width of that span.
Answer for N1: 0.049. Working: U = 2.5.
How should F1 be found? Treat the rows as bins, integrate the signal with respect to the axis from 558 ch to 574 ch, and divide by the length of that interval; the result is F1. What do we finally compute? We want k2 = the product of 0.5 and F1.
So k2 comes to 2.05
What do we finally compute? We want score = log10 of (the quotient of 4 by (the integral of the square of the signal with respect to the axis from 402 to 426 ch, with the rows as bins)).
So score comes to -1.7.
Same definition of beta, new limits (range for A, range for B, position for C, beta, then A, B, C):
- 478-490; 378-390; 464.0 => 12.4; 6.57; 5.8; 0.455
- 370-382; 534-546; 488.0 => 13.1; 6.12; 7.0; 0.537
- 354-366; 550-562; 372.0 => 12.8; 5.68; 7.1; 0.531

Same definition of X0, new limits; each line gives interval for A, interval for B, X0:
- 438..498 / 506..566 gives 1.1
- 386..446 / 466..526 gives 1.0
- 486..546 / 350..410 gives 0.6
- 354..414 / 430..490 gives 0.6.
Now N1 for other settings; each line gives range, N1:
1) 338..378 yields 0.060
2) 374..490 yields 0.055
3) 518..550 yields 0.077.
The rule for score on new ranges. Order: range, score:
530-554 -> -2.0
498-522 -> -1.9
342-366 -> -1.7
